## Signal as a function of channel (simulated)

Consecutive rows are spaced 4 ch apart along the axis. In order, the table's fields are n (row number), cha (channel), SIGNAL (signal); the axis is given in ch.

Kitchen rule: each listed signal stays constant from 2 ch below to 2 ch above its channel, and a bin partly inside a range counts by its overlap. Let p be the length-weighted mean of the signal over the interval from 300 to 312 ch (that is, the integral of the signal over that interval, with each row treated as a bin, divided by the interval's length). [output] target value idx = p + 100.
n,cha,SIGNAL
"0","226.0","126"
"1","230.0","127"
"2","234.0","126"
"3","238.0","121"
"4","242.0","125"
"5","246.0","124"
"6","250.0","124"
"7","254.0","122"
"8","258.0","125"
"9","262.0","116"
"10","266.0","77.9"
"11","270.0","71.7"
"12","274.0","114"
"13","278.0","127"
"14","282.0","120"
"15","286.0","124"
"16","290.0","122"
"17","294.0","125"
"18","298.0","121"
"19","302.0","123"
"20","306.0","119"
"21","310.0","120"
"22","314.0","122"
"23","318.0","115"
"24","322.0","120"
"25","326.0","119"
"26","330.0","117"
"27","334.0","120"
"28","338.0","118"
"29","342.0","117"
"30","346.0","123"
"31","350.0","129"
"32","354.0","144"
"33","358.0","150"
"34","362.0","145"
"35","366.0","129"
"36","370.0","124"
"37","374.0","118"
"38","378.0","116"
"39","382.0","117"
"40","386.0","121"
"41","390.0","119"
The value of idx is 221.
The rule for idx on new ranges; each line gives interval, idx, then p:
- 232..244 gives 224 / 124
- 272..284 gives 220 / 120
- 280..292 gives 222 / 122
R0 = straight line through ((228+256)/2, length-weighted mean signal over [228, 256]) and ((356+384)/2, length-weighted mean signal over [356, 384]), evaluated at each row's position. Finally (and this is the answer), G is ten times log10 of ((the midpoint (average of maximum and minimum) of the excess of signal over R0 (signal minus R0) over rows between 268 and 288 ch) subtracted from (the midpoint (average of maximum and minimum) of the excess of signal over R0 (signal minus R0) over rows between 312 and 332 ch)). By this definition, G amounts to 12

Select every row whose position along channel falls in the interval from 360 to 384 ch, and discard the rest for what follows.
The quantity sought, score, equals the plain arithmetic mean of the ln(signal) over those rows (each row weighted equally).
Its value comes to 4.82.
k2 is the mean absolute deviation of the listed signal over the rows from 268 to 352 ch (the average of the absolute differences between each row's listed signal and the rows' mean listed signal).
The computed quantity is 6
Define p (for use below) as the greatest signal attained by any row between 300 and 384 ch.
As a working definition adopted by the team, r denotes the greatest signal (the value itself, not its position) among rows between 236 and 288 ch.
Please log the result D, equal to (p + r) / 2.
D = 138.5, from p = 150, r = 127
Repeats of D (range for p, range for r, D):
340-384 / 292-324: 137.5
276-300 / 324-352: 128.0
